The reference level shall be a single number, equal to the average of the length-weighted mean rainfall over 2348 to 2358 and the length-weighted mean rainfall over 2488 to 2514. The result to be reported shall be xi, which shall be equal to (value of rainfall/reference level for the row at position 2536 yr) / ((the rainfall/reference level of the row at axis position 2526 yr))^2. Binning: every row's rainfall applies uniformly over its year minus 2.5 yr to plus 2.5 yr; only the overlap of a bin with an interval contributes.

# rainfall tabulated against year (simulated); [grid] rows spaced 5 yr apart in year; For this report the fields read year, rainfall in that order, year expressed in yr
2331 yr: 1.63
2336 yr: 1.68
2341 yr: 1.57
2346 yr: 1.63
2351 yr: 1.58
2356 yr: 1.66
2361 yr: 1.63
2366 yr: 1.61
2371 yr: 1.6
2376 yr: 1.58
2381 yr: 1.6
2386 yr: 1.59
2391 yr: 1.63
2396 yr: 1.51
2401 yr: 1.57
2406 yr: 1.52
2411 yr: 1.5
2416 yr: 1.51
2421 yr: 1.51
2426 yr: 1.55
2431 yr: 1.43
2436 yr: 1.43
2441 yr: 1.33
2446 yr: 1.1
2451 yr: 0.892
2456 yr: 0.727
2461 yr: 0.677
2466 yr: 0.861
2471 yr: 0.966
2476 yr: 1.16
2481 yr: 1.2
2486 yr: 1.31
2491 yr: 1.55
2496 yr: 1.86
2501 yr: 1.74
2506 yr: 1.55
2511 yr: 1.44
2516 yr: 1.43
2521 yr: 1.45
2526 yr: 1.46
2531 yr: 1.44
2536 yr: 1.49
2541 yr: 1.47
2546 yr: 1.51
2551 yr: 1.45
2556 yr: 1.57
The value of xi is 1.13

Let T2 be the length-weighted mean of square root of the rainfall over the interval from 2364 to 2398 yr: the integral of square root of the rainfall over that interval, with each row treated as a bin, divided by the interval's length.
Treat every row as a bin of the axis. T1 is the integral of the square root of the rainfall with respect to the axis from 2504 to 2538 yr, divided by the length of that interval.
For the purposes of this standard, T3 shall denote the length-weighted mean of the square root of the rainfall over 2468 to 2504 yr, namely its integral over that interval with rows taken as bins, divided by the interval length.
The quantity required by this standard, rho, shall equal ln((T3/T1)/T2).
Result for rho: -0.263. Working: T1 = 1.21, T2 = 1.26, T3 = 1.17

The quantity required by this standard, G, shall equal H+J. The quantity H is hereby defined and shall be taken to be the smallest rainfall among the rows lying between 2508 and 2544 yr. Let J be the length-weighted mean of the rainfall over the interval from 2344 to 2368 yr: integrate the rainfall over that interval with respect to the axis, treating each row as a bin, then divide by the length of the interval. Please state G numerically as 3.1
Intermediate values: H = 1.43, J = 1.62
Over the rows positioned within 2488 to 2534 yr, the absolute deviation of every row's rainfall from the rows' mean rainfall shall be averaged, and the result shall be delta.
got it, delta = 0.11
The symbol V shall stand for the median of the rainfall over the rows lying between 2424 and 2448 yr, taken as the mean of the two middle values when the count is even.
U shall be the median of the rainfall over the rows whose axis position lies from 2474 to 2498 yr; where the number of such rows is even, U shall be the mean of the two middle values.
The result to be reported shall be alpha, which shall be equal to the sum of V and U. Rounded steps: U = 1.31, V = 1.43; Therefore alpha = 2.74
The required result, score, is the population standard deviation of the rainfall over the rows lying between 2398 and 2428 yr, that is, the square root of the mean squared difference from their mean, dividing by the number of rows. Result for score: 0.02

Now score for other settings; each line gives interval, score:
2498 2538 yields 0.10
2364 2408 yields 0.04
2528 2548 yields 0.03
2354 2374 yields 0.02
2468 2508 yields 0.29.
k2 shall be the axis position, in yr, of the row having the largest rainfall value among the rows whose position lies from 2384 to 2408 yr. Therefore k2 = 2391 yr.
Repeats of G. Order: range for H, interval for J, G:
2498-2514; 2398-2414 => 3.0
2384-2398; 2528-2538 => 3.0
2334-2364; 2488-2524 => 3.1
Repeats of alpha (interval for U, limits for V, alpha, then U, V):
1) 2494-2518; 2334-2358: 3.18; 1.55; 1.63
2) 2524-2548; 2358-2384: 3.07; 1.47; 1.60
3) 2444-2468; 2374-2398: 2.45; 0.86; 1.59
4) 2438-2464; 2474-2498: 2.20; 0.89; 1.31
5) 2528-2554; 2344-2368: 3.10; 1.47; 1.63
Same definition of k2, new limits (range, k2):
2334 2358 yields 2336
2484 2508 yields 2496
